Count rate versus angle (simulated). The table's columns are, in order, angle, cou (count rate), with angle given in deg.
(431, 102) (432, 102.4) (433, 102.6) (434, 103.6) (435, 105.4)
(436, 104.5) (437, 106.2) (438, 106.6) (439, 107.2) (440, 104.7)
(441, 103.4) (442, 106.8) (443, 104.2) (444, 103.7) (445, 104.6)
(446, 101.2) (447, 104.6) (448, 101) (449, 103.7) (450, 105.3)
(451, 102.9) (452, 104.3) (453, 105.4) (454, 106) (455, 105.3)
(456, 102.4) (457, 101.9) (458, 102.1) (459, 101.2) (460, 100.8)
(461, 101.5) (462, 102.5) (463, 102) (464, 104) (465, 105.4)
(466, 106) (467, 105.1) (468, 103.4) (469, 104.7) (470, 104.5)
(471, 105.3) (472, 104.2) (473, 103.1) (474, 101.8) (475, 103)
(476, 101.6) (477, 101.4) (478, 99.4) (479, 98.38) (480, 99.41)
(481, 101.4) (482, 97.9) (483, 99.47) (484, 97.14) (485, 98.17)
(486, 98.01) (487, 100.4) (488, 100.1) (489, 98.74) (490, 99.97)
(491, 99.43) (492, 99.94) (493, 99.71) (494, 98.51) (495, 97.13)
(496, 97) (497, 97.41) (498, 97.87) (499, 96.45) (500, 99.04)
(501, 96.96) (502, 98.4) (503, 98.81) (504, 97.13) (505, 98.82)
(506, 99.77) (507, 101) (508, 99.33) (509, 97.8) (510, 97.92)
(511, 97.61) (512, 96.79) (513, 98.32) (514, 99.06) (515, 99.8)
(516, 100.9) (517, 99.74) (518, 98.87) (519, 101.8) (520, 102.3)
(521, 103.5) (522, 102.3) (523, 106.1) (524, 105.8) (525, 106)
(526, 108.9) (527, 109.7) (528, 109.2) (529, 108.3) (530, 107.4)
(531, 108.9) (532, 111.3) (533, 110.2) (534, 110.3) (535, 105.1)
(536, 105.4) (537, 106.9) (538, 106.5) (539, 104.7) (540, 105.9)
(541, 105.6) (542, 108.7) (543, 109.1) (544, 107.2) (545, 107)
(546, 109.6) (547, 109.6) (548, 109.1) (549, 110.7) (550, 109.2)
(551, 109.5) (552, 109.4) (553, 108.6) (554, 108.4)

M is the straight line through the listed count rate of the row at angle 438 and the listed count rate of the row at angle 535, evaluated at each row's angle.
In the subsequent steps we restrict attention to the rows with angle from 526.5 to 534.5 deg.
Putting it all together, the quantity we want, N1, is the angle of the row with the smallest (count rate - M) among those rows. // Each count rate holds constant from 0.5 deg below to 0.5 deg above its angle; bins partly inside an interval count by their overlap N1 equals 530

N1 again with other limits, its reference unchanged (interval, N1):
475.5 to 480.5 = 479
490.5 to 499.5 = 499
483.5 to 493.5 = 484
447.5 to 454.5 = 448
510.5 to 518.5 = 512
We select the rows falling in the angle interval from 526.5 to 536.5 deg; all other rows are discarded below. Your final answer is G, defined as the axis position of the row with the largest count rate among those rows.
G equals 532 deg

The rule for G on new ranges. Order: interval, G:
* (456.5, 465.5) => 465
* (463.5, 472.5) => 466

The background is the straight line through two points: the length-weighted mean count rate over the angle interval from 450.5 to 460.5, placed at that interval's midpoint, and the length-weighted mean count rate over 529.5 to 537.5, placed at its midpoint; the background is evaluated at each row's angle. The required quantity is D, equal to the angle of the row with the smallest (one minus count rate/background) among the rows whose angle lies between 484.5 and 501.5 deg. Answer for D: 487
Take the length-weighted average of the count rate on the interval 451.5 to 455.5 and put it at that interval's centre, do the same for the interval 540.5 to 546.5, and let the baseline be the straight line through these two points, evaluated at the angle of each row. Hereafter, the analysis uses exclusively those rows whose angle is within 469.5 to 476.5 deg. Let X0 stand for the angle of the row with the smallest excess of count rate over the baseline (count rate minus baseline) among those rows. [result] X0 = 476 deg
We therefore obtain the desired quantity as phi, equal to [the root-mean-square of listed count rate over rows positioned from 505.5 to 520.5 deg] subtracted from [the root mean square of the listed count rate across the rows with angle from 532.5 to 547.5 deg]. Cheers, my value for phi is 8.1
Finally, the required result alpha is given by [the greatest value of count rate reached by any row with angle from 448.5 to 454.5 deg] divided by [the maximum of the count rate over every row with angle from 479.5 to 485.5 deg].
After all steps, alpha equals 1.05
